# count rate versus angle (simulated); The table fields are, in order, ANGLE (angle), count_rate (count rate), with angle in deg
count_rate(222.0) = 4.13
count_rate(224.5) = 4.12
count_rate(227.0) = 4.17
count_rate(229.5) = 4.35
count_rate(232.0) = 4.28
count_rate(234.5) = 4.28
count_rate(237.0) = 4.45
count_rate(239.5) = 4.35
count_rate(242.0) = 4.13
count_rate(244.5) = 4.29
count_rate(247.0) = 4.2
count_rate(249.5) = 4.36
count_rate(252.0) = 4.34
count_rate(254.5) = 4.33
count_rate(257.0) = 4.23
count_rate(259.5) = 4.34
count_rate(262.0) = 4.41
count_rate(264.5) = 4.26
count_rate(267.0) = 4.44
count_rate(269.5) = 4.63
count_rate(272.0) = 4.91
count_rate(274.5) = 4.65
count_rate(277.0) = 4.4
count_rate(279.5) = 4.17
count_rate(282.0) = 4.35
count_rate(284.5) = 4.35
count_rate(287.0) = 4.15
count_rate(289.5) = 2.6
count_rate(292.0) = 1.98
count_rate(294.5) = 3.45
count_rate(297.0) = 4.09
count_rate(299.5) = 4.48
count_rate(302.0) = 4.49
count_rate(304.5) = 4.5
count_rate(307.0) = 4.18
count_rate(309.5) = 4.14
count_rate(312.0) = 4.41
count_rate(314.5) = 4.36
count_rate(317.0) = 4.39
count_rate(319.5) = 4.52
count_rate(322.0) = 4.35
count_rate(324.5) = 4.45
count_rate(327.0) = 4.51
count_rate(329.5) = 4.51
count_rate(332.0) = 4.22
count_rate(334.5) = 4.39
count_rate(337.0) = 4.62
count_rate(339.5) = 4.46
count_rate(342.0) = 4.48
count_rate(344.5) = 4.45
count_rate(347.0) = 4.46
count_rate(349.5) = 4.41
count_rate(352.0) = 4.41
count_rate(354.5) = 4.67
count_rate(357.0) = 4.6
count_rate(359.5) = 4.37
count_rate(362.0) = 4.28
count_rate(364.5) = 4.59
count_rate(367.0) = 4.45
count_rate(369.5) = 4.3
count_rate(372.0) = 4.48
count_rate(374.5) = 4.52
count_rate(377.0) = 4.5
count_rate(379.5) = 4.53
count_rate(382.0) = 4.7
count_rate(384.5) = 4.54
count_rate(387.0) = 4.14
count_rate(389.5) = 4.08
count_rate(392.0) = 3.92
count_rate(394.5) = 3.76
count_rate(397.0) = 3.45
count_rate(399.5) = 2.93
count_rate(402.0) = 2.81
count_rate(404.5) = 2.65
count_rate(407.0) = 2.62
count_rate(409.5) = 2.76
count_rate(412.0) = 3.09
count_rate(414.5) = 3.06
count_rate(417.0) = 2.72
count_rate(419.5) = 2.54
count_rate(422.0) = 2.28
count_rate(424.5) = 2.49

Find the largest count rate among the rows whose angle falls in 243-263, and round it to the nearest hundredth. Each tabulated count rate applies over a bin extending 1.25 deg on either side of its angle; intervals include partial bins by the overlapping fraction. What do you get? 4.41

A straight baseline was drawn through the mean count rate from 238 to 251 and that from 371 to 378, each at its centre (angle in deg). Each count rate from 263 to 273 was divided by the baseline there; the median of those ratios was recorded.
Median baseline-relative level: 1.05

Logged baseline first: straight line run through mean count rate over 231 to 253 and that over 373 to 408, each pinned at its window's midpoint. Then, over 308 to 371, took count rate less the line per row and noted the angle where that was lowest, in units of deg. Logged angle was 309.5 deg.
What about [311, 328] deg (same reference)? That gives 314.5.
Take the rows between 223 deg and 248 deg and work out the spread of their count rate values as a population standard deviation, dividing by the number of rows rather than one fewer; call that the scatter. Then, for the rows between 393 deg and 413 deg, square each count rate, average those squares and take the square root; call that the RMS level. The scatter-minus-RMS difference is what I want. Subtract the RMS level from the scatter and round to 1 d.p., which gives -2.9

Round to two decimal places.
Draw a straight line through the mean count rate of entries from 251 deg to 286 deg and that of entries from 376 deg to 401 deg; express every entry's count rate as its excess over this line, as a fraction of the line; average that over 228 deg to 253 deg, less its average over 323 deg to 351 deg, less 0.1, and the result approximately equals -0.20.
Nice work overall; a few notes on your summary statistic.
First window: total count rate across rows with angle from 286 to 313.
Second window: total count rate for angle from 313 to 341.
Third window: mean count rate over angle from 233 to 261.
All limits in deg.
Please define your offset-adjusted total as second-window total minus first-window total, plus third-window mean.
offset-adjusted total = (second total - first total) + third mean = 11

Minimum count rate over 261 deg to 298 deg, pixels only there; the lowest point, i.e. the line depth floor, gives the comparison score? 1.98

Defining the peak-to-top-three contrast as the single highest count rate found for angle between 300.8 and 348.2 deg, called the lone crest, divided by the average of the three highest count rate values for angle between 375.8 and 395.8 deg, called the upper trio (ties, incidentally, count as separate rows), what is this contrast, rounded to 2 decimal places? 1.01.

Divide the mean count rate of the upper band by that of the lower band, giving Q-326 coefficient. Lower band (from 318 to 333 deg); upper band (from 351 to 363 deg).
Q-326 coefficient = 1.01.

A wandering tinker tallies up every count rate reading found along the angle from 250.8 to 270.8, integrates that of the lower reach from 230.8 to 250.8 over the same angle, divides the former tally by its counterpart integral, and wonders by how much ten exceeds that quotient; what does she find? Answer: 9.59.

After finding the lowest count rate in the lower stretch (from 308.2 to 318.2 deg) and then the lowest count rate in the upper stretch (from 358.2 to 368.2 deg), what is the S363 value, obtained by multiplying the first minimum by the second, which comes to 17.7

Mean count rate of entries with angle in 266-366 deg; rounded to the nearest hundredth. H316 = 4.30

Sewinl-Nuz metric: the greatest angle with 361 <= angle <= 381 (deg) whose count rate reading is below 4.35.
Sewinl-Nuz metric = 369.5 deg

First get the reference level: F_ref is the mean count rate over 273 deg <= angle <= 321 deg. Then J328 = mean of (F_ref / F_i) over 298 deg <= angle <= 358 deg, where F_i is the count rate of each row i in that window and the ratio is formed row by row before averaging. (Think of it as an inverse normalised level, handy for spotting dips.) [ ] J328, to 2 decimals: 0.92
